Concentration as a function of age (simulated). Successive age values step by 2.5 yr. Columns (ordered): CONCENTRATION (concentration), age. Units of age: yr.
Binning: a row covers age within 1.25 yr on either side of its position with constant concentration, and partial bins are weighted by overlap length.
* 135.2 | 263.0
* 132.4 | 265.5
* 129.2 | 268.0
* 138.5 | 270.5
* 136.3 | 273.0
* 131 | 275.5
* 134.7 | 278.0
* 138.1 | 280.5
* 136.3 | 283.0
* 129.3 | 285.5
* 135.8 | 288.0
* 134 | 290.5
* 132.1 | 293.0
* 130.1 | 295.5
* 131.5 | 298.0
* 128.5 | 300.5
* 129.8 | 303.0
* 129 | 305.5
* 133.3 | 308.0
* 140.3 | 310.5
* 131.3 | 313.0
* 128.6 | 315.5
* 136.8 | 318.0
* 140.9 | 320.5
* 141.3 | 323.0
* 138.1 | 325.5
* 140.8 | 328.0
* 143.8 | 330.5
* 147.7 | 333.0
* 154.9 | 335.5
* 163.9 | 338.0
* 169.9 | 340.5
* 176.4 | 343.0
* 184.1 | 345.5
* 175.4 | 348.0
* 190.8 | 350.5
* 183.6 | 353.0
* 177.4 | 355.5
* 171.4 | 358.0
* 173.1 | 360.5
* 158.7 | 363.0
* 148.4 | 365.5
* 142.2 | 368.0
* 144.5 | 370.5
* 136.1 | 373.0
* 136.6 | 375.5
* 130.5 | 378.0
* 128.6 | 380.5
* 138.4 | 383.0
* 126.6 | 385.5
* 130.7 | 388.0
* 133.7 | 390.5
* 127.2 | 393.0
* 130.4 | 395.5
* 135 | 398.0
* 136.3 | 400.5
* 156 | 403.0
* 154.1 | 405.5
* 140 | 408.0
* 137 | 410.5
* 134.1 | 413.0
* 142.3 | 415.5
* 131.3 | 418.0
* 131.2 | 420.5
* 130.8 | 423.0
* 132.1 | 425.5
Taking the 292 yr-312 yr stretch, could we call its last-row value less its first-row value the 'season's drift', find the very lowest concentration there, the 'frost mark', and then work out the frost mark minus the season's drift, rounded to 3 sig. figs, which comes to 120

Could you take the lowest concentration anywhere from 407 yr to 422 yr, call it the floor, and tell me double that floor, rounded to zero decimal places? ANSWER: 262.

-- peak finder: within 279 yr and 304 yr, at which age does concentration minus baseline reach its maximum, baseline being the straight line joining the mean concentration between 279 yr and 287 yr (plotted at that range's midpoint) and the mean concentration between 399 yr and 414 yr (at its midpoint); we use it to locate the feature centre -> 280.5 yr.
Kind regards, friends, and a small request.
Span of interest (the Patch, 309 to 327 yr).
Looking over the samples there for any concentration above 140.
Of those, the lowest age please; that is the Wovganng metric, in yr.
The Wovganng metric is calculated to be 310.5 yr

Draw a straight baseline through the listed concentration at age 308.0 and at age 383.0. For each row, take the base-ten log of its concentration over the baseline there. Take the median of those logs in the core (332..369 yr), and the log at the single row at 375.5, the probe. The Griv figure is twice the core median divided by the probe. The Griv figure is -48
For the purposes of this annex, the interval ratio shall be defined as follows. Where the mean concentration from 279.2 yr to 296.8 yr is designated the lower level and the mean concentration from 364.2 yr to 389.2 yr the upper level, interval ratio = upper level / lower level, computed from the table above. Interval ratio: 1.02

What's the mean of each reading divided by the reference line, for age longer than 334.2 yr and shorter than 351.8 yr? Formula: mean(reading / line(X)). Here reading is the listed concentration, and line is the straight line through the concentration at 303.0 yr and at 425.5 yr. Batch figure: 1.33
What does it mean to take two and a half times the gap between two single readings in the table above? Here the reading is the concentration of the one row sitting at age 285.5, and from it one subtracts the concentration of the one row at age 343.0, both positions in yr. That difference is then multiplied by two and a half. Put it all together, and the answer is -118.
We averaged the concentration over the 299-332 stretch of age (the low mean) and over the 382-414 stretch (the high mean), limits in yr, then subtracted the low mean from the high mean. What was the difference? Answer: 1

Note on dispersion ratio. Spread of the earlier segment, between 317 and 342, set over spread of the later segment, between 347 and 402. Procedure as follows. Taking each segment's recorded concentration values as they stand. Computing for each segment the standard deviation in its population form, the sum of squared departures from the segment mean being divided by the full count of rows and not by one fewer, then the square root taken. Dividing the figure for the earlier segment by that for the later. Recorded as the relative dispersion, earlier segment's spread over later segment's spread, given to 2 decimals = 0.53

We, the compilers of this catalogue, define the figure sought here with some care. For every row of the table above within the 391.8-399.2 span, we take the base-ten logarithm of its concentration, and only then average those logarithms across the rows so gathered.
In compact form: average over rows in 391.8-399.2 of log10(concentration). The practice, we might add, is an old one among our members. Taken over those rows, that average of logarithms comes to 2.12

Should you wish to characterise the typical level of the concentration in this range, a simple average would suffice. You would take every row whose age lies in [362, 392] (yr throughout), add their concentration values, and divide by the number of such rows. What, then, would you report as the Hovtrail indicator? 138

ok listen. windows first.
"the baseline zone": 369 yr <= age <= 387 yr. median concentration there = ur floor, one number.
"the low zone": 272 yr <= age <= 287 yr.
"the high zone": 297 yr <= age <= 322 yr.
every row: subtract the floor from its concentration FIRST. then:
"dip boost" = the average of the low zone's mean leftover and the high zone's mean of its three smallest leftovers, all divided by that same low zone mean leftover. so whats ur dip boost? 2.5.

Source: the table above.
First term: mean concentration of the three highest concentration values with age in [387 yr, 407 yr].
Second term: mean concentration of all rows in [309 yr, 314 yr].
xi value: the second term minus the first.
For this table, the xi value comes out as -13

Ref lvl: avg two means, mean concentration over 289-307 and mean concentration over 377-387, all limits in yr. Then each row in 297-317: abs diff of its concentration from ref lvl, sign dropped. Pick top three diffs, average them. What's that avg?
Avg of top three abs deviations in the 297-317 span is 4.7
